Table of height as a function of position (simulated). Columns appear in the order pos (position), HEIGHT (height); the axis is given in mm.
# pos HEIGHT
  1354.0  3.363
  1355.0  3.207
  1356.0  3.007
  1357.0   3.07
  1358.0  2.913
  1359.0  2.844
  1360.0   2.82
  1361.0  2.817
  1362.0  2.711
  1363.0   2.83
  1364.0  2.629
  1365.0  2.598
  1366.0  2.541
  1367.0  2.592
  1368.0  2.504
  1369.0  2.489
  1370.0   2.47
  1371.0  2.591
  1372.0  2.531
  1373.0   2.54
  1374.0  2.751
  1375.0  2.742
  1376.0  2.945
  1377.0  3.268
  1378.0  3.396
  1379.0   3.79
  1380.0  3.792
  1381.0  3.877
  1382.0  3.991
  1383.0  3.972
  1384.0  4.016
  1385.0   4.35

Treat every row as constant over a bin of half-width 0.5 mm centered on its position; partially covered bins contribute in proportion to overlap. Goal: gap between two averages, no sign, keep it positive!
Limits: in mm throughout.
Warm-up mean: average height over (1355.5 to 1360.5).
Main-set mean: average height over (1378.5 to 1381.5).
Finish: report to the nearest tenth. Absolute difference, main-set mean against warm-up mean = 0.9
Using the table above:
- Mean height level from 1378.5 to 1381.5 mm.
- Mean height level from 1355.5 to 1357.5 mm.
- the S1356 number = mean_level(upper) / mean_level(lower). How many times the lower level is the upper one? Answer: 1.26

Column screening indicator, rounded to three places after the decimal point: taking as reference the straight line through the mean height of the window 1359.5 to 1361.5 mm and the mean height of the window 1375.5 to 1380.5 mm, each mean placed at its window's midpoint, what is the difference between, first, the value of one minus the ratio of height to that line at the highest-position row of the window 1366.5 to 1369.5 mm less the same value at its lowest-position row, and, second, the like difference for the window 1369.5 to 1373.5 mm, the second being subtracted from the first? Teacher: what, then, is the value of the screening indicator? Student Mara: 0.048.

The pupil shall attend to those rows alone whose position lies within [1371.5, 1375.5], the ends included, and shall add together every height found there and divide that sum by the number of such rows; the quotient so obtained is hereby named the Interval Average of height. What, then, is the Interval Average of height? 2.6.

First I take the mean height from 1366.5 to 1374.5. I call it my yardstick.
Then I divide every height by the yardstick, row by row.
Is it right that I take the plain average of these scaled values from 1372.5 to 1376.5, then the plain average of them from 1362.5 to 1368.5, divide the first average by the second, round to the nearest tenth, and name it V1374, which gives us 1.0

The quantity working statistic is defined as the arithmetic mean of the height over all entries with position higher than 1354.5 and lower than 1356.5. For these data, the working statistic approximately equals 3.11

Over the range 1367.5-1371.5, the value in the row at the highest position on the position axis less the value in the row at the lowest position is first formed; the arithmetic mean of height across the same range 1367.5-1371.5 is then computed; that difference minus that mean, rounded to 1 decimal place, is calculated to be -2.4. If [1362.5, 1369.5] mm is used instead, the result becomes -2.9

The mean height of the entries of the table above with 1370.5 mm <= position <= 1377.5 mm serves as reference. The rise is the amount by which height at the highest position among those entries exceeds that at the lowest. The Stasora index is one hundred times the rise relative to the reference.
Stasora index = 24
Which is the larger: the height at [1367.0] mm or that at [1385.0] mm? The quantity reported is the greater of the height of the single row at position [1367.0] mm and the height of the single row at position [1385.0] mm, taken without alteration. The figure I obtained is 4.35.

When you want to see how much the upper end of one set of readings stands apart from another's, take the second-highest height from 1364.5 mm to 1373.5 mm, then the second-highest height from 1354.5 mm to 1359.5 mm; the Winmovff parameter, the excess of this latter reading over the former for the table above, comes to 0.5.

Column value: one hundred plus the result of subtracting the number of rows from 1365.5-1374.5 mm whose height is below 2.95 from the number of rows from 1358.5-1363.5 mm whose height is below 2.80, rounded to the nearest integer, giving 92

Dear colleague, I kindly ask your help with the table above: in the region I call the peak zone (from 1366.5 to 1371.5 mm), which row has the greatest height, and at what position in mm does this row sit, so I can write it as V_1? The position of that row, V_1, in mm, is 1367.0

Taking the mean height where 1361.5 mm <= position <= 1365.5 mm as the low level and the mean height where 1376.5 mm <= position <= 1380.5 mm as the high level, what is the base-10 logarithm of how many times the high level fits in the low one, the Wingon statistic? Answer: -0.12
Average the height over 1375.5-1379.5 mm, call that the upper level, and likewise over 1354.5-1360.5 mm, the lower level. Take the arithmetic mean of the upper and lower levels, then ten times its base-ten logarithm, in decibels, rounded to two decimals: 5.00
